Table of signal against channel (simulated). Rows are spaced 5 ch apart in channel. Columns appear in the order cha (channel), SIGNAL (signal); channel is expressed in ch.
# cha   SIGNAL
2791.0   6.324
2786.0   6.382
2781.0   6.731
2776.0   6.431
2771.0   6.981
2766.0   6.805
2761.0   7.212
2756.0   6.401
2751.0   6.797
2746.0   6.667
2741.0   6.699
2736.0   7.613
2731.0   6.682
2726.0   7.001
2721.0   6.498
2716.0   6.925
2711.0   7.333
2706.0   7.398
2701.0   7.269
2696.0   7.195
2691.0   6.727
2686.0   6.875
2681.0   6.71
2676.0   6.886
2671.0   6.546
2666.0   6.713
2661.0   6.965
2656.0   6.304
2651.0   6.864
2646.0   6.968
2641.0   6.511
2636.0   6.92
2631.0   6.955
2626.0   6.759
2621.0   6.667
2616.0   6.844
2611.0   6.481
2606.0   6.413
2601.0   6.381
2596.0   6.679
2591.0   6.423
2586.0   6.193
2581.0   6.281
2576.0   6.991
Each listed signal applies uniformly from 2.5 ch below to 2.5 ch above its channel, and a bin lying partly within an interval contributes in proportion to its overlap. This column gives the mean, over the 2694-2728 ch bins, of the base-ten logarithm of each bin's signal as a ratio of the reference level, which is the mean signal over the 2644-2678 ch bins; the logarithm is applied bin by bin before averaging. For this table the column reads 0.021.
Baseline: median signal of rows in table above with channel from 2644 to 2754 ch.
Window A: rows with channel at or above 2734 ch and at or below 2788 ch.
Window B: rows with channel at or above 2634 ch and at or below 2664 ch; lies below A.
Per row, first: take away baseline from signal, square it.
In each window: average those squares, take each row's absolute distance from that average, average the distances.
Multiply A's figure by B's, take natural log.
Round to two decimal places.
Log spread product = -4.42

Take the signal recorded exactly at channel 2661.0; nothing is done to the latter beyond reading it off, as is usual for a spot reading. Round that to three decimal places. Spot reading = 6.965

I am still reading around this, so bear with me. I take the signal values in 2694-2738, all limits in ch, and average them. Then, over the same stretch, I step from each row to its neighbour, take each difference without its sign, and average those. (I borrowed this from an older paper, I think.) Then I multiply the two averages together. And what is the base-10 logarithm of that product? 0.40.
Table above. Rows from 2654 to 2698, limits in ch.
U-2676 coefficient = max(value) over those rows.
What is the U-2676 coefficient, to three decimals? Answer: 7.195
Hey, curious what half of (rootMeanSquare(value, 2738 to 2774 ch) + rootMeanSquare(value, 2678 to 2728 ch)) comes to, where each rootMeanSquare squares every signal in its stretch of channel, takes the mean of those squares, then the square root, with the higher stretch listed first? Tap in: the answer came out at 6.90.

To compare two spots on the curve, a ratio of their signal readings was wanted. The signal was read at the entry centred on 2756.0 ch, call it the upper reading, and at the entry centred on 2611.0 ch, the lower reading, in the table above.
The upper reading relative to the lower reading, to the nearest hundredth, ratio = 0.99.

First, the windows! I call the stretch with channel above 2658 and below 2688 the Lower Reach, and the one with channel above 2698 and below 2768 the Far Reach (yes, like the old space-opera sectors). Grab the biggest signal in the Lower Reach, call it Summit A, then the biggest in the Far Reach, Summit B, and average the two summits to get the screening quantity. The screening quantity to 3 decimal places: 7.289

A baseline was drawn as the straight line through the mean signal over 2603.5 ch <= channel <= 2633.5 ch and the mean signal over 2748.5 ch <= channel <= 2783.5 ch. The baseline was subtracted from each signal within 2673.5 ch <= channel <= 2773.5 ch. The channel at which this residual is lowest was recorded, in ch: 2756.0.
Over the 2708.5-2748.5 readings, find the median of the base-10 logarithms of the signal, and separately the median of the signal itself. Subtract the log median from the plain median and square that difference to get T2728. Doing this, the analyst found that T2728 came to 35.7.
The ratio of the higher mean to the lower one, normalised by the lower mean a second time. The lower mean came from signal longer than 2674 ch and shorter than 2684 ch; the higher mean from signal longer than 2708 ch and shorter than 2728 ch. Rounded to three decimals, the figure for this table 0.150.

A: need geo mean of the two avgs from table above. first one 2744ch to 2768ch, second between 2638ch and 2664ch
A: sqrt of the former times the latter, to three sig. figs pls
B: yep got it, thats 6.75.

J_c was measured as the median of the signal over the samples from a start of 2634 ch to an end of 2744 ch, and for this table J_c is 6.88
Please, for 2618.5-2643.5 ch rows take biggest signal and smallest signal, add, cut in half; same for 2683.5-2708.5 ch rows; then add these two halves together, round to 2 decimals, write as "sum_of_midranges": 13.80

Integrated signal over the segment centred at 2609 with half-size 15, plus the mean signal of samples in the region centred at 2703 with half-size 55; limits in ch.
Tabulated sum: 204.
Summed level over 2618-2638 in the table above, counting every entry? 27.3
